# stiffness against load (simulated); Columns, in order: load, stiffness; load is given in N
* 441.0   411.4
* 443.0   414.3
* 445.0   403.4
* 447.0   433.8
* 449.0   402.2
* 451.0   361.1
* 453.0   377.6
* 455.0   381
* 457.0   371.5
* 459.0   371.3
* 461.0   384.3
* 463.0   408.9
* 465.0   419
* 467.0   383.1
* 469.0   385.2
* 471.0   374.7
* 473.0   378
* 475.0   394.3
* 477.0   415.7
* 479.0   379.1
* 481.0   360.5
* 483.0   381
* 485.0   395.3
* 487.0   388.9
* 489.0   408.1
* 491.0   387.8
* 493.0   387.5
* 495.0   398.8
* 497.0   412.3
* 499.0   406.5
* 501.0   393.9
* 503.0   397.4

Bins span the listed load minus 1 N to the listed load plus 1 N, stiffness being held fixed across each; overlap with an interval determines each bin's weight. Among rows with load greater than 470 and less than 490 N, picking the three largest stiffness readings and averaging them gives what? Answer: 406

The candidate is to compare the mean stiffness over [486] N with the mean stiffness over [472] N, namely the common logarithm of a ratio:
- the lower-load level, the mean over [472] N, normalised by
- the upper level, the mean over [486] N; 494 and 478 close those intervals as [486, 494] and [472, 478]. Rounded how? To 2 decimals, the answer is 0.00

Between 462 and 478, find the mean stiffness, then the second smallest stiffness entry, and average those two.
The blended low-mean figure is 386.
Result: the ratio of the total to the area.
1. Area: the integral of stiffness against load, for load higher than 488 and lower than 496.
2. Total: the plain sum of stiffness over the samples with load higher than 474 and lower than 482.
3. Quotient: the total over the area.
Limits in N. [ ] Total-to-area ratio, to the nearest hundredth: 0.49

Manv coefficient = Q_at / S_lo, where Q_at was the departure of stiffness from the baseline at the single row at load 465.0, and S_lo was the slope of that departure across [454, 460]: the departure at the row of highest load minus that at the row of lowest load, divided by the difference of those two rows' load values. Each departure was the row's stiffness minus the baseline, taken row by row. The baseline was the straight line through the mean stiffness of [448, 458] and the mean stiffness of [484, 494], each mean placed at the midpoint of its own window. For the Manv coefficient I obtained -12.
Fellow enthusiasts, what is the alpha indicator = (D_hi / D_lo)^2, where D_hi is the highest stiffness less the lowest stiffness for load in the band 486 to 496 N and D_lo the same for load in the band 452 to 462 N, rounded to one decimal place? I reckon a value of 2.5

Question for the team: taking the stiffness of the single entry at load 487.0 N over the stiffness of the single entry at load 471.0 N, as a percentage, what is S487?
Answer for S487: 104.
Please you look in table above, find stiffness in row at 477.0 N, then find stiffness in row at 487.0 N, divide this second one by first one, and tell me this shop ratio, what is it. 0.94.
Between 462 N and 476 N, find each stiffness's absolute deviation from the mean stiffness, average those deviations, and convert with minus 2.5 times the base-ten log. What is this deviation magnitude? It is -2.81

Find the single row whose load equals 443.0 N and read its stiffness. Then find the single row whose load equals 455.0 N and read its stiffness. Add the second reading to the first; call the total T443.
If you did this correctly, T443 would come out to 795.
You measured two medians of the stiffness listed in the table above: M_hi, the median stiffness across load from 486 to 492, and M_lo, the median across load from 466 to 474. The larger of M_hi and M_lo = 389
